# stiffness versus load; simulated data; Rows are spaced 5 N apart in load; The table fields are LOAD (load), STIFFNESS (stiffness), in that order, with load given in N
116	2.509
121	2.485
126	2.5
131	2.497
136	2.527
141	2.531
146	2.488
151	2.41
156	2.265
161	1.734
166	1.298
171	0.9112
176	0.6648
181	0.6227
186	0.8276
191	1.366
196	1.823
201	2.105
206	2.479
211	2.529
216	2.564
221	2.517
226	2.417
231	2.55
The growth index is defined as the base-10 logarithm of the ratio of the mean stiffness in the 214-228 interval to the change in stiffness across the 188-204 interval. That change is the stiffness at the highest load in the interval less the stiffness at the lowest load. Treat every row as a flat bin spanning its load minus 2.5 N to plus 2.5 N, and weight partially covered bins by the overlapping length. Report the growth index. 0.53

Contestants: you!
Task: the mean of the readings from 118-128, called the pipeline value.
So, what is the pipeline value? 2.5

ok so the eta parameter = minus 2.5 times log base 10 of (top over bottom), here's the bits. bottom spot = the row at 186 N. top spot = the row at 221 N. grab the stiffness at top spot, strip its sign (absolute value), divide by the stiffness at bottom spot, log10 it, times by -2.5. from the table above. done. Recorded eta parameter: -1.2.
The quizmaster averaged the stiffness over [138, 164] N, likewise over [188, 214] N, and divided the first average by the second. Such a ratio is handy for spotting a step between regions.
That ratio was 1.1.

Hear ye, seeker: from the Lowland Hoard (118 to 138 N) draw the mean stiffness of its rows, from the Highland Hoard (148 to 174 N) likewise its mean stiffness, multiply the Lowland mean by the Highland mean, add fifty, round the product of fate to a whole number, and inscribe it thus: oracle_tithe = 54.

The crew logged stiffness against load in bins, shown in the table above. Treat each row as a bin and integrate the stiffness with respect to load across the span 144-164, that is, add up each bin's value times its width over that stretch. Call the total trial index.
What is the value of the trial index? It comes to 44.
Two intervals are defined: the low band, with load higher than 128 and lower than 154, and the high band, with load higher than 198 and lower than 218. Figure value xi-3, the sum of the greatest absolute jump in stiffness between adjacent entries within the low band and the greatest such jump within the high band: 0.45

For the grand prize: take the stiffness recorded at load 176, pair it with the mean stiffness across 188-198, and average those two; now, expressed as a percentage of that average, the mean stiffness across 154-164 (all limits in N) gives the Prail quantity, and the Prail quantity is 177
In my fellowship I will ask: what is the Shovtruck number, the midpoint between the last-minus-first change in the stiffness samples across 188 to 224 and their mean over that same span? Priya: 1.7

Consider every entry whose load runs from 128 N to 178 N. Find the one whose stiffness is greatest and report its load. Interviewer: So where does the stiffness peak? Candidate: 141 N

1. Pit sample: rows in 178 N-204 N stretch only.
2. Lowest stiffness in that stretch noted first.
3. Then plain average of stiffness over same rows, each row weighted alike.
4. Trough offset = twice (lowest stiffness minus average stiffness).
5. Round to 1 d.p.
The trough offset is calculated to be -1.5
